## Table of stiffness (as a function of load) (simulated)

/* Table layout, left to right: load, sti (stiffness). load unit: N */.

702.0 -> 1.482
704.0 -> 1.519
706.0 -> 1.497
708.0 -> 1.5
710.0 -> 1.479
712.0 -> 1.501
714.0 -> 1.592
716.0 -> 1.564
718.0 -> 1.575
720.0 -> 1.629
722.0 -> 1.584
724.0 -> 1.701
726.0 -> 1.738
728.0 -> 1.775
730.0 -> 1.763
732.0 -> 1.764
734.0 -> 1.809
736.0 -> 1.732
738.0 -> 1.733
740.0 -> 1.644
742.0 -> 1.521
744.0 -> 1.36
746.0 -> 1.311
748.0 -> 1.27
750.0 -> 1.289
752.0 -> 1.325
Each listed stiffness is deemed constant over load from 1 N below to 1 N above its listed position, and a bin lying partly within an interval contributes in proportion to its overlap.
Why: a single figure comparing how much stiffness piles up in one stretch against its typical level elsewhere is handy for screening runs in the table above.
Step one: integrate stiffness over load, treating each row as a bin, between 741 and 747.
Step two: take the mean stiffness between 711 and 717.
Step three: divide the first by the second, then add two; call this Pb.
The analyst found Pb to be 7.4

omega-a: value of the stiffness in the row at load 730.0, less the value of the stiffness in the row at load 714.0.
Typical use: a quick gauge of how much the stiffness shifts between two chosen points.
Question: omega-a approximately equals 0.17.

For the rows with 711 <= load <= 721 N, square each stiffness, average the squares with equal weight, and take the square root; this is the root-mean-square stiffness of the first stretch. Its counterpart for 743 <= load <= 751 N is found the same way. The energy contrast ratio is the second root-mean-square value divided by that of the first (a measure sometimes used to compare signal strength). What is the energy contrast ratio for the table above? 0.83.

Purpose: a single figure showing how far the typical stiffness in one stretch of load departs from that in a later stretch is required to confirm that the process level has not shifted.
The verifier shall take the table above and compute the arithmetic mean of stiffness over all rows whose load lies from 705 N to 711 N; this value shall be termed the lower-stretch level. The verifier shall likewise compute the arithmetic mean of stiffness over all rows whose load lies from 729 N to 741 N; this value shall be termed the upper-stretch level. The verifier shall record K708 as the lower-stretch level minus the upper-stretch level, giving -0.25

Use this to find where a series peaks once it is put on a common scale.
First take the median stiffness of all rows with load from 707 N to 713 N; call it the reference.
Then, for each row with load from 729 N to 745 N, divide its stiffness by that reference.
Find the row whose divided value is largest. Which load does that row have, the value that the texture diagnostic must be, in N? 734.0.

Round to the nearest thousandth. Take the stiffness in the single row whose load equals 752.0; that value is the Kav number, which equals 1.325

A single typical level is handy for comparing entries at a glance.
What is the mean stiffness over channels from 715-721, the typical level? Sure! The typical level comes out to 1.59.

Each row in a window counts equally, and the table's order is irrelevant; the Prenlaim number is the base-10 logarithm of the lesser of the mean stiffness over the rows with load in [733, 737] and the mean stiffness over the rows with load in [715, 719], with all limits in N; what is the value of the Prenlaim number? 0.20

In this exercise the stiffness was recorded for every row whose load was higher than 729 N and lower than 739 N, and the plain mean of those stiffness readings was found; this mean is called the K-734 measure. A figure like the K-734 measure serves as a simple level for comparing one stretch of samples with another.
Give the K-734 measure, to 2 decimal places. 1.76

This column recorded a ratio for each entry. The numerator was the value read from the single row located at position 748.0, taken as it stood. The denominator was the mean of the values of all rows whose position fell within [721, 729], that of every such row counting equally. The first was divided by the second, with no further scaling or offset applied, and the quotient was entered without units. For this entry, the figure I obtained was 0.75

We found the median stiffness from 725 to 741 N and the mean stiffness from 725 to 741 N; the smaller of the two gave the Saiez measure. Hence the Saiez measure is 1.74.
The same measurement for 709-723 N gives 1.56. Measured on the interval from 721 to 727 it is 1.67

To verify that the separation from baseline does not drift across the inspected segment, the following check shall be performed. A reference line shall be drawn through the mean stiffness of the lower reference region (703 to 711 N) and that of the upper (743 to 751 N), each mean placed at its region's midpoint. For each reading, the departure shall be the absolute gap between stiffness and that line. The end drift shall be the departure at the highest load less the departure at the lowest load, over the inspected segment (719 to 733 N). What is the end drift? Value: 0.19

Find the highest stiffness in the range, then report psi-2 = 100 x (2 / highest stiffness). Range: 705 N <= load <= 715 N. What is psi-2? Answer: 126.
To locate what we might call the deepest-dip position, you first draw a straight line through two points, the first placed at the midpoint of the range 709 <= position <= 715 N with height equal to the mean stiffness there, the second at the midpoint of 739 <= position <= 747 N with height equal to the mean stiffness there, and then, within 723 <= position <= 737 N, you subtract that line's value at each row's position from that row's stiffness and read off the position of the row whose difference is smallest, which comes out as 724.0 N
